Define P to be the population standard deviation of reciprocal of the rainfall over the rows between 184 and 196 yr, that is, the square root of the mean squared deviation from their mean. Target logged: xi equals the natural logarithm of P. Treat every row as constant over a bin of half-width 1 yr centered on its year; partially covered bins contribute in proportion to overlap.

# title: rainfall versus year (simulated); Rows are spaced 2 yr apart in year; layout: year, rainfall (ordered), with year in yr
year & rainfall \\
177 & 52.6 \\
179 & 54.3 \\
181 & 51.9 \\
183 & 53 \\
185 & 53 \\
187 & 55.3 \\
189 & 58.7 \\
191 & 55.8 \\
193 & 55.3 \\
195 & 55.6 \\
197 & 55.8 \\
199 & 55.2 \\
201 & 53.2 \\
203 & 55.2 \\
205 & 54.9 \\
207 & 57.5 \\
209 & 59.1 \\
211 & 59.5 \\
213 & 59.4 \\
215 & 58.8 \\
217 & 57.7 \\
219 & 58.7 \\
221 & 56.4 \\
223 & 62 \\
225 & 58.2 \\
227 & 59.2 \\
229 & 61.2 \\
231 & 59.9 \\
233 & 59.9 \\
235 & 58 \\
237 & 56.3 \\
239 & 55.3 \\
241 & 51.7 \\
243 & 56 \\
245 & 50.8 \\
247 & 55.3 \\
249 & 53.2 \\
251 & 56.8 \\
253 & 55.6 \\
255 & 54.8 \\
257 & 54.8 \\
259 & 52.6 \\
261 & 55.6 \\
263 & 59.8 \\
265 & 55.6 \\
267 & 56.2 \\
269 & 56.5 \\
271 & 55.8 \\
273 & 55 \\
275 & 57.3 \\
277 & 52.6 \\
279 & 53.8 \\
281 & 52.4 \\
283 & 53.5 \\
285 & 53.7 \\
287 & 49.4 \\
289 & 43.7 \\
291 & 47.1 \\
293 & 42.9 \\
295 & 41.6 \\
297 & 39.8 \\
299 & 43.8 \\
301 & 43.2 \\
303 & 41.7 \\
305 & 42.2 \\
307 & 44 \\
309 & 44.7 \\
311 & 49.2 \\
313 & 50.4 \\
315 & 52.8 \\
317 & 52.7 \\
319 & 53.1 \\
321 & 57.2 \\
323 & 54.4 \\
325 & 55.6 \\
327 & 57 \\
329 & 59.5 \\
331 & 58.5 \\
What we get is -7.5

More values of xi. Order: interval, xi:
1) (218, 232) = -7.6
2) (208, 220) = -8.7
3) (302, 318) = -6.2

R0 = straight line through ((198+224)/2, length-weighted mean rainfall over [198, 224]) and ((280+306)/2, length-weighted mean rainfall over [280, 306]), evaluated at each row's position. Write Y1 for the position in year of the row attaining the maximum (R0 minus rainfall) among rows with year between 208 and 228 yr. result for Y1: 221 yr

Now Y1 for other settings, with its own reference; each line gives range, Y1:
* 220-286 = 245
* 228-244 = 241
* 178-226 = 181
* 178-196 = 181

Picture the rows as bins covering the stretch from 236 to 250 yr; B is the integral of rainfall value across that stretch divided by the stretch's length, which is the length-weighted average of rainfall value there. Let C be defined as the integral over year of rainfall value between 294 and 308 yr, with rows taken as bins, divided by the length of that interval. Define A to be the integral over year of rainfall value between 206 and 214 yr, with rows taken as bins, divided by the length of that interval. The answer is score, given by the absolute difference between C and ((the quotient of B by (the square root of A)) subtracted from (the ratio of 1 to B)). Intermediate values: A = 58.9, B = 54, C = 42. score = 49.4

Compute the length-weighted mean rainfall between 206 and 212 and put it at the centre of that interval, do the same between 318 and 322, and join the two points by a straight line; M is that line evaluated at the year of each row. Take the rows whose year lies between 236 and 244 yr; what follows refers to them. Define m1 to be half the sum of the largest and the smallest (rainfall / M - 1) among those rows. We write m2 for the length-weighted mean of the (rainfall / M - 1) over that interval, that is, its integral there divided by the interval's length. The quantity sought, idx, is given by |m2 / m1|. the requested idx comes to 0.77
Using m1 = -0.06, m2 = -0.05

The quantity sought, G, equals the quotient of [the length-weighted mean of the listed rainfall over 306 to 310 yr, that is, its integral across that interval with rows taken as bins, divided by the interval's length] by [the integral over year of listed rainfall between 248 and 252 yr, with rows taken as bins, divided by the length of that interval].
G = 0.81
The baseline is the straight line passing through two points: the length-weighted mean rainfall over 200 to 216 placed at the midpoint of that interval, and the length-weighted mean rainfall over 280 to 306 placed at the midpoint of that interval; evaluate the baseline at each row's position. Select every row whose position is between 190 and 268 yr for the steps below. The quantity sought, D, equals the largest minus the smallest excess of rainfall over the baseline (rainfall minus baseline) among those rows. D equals 14.9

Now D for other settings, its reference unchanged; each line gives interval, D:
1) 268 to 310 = 14.5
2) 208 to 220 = 1.3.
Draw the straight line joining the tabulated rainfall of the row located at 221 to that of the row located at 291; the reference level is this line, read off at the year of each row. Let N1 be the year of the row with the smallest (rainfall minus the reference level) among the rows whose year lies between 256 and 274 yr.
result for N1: 259 yr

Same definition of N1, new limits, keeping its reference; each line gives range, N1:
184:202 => 185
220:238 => 221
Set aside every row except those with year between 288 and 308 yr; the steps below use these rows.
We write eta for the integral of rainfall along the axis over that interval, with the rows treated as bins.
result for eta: 860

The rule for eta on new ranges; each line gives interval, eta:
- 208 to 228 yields 1178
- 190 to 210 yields 1115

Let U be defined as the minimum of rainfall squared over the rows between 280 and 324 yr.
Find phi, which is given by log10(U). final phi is 3.20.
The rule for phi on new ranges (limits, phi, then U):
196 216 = 3.45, 2830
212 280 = 3.41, 2581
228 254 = 3.41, 2581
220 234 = 3.50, 3181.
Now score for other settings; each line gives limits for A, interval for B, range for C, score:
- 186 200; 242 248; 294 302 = 49.3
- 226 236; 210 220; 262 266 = 65.3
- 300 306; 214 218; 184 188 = 63.1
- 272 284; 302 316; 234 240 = 62.8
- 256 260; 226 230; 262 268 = 65.4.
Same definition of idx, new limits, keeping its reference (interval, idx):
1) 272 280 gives 1.17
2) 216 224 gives 0.38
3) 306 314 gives 1.02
